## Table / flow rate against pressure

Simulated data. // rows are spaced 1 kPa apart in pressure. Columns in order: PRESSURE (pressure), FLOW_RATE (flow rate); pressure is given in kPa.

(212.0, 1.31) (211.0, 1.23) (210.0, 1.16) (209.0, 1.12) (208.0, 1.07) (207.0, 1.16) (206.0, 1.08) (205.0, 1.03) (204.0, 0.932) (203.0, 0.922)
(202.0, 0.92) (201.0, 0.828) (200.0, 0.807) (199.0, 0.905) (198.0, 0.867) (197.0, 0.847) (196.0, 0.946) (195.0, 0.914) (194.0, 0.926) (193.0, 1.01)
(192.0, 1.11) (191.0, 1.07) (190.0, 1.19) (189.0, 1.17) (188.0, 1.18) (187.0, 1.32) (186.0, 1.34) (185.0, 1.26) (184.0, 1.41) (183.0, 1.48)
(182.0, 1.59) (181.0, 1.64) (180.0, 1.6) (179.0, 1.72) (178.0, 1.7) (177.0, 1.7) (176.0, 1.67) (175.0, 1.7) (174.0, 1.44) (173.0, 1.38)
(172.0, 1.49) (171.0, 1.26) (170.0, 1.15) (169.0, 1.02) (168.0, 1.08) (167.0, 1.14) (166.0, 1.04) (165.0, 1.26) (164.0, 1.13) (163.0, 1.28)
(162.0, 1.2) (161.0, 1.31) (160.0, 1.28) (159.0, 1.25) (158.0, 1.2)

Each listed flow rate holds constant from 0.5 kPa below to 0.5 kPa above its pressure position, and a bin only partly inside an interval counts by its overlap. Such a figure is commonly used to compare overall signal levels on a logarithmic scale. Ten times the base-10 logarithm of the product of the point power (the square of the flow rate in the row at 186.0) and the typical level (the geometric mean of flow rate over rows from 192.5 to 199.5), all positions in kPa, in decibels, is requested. 2.2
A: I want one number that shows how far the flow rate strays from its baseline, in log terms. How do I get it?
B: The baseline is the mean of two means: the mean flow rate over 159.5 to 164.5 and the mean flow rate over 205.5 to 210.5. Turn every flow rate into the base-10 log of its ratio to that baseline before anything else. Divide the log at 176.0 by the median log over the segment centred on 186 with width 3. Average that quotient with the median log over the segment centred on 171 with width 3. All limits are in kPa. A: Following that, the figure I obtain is 1.6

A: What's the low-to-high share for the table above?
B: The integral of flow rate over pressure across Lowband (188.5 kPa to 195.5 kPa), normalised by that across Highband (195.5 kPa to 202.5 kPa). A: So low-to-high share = 1.2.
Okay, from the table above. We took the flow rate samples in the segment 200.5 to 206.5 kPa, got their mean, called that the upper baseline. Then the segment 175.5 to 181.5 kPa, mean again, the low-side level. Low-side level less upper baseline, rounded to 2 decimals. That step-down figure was 0.72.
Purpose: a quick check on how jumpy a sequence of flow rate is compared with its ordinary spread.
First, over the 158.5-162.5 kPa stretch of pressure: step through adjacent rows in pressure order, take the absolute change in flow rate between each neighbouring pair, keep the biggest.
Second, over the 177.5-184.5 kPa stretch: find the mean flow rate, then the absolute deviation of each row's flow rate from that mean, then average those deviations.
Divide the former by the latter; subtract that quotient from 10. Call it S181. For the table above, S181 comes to 8.7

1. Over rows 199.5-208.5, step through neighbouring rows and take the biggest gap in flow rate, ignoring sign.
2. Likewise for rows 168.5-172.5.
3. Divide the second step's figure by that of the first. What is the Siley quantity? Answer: 2.3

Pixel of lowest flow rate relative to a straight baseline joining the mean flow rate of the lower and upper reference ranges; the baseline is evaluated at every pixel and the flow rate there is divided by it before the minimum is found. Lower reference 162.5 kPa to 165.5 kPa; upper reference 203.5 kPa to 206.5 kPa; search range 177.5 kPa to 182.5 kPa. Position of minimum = 180.0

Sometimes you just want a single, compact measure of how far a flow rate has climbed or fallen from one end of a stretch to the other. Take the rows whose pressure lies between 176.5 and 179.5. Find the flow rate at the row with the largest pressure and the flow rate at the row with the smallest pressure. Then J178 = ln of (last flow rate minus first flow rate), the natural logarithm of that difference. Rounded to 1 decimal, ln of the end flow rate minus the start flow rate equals -3.9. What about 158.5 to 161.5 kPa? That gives -2.8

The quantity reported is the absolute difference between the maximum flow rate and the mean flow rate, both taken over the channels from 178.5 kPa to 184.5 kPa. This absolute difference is 0.15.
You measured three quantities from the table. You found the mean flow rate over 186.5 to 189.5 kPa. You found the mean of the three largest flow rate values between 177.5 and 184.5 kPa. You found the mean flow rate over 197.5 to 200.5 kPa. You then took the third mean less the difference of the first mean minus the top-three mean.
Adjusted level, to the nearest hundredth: 1.32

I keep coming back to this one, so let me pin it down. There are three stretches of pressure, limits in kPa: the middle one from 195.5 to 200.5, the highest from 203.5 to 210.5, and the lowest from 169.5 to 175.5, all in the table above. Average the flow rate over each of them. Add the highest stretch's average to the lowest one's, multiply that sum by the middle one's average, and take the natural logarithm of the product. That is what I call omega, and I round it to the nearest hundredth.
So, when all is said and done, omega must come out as 0.77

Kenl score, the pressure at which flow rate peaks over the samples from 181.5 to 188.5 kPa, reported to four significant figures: 182.0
